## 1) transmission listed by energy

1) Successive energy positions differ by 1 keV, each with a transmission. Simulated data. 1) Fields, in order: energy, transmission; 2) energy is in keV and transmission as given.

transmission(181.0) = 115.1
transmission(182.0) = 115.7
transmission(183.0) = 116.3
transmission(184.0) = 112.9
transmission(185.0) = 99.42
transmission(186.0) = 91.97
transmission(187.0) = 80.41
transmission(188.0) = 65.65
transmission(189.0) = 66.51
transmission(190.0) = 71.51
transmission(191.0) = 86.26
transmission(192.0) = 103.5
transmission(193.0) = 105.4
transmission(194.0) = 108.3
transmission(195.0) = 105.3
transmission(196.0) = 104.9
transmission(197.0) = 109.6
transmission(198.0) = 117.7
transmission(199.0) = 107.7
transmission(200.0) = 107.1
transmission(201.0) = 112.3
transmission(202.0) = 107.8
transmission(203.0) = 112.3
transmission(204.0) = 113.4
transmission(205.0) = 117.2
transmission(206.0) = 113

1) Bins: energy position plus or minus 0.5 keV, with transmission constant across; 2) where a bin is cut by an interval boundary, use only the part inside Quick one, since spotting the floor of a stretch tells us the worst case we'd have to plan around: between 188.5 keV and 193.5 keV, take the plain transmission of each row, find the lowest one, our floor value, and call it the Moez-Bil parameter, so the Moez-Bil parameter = 66.51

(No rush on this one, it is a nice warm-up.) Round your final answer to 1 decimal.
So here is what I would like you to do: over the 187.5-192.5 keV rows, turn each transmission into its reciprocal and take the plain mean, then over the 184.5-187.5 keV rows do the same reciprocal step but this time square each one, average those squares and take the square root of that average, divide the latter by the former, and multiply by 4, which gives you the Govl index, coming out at 3.4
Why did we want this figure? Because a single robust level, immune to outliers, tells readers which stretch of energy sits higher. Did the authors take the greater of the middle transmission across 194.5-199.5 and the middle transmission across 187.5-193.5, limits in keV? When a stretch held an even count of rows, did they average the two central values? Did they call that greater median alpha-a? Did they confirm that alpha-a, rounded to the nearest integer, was 108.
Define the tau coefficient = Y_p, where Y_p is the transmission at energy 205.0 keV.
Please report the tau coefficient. 117.2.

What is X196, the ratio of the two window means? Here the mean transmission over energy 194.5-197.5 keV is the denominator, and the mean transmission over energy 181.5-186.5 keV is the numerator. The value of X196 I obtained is 1.01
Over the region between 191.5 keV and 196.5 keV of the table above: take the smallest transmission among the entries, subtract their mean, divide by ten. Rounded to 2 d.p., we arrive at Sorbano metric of -0.20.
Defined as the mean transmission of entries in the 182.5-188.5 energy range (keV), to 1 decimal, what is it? 94.4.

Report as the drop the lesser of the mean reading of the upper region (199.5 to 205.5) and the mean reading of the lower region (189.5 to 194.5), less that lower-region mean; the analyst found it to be 0.0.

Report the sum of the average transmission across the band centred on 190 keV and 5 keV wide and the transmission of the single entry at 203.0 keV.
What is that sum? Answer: 191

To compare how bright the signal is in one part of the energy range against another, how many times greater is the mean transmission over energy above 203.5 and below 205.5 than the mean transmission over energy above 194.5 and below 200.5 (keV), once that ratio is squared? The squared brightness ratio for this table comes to 1.1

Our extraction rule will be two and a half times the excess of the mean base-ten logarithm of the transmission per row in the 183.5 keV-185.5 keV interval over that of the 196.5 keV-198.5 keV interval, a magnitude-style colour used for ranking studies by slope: -0.1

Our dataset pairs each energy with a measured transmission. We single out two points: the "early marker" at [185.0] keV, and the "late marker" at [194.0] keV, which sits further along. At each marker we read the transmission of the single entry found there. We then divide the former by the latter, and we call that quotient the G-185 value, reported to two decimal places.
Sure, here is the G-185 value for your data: 0.92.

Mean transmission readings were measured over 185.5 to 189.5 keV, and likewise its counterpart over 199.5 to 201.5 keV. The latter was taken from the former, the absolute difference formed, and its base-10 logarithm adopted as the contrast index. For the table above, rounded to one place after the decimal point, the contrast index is 1.5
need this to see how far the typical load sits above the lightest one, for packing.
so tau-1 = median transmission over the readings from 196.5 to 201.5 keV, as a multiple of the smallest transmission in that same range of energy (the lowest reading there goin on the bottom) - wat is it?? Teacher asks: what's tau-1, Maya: 1.02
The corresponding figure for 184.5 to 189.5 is 1.22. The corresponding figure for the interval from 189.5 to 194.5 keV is 1.45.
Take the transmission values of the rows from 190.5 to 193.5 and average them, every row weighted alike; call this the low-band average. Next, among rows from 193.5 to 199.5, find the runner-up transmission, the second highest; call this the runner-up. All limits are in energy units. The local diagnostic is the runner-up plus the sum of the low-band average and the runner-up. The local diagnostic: 318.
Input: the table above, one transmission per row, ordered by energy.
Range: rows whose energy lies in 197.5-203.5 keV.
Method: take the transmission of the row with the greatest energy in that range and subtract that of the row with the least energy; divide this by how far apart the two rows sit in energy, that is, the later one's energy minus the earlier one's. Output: -1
